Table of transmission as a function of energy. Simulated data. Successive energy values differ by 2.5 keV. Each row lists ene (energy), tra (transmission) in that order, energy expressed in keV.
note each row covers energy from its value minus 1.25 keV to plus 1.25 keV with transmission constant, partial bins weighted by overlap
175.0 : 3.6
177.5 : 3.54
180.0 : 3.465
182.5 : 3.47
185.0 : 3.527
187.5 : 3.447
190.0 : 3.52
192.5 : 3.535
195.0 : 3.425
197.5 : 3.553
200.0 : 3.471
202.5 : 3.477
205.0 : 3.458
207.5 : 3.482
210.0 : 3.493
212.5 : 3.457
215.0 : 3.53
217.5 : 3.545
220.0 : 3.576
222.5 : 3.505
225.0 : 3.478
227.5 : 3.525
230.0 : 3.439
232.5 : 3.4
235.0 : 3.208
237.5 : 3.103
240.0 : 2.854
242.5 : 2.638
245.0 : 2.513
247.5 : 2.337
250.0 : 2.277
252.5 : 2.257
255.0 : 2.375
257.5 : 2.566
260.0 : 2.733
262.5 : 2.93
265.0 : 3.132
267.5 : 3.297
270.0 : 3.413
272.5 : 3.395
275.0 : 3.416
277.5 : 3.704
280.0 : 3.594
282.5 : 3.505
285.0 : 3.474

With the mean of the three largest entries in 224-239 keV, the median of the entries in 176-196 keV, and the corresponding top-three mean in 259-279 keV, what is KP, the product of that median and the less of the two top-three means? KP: 12.2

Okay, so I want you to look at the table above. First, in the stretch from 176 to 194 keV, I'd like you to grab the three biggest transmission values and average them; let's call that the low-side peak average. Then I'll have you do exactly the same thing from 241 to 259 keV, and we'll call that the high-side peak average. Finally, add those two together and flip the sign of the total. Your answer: -6.11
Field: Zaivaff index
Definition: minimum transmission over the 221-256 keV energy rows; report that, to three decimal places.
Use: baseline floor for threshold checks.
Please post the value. 2.257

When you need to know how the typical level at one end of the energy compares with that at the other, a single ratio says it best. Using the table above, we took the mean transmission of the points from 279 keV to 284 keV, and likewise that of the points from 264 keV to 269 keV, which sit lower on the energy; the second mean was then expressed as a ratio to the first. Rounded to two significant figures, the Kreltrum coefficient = 0.91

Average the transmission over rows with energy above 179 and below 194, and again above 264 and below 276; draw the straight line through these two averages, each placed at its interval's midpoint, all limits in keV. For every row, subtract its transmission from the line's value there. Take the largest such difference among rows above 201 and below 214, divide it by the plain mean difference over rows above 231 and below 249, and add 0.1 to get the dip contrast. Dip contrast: 0.10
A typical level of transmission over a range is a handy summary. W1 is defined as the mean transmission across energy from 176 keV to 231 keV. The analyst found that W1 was 3.50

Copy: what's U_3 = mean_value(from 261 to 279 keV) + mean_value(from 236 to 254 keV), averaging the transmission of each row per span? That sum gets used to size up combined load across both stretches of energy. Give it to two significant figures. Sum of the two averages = 5.9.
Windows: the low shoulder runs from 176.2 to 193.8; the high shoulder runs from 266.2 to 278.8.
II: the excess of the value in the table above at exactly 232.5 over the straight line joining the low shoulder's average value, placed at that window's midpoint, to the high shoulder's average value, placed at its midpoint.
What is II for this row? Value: -0.070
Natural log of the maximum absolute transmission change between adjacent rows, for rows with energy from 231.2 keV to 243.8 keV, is -1.4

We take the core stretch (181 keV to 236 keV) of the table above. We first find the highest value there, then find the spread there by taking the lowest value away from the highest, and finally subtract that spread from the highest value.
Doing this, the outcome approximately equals 3.2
